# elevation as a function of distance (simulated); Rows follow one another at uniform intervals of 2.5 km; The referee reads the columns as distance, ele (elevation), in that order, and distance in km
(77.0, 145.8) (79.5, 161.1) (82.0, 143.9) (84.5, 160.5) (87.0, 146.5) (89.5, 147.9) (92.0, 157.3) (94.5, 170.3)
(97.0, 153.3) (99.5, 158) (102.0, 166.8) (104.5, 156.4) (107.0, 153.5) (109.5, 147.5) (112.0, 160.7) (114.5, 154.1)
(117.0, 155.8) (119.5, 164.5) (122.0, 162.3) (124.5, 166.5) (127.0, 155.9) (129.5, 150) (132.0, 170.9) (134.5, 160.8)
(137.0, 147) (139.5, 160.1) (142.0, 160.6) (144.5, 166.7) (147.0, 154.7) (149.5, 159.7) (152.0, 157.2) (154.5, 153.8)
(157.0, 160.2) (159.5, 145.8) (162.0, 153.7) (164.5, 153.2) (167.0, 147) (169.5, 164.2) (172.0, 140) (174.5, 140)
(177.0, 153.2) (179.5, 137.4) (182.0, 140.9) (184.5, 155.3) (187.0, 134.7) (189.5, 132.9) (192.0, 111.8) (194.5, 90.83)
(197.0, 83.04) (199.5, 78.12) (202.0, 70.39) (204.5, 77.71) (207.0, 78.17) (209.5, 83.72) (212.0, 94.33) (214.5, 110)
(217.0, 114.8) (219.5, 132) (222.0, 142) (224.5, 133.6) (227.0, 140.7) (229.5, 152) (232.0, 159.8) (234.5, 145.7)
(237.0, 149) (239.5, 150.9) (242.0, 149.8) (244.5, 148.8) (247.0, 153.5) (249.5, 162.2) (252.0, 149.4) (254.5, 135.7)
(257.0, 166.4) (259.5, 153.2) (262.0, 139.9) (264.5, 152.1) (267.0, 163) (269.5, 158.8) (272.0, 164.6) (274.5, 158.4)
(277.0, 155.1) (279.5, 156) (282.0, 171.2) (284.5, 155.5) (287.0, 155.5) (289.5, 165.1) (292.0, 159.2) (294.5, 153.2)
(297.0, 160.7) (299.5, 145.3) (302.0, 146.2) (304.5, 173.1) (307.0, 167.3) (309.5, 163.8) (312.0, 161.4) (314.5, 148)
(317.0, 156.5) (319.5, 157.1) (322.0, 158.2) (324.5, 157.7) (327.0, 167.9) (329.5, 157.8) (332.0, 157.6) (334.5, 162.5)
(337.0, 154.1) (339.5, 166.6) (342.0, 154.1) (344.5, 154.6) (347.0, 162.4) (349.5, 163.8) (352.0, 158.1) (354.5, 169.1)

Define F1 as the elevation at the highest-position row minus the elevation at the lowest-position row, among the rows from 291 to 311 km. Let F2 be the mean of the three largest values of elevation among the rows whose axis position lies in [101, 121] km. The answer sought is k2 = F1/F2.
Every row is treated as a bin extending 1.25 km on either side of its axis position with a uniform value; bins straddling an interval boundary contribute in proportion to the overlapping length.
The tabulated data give 0.03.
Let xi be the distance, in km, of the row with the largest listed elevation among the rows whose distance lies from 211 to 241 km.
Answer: 232.0 km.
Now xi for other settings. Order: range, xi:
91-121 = 94.5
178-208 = 184.5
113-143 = 132.0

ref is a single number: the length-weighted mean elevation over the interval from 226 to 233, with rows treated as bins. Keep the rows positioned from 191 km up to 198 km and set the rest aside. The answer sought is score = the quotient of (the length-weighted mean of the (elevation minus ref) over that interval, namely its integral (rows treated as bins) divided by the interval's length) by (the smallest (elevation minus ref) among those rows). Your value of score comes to 0.8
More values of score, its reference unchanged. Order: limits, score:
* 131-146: -2.5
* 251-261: 0.0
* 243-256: 0.0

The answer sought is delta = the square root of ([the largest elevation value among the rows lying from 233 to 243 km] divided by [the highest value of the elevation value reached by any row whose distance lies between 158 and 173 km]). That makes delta 0.96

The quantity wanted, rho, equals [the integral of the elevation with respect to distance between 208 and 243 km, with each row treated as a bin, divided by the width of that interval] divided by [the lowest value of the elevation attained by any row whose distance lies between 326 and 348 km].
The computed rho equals 0.9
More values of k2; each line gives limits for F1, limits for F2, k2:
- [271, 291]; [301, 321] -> 0.00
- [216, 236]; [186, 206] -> 0.24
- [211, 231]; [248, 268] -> 0.35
